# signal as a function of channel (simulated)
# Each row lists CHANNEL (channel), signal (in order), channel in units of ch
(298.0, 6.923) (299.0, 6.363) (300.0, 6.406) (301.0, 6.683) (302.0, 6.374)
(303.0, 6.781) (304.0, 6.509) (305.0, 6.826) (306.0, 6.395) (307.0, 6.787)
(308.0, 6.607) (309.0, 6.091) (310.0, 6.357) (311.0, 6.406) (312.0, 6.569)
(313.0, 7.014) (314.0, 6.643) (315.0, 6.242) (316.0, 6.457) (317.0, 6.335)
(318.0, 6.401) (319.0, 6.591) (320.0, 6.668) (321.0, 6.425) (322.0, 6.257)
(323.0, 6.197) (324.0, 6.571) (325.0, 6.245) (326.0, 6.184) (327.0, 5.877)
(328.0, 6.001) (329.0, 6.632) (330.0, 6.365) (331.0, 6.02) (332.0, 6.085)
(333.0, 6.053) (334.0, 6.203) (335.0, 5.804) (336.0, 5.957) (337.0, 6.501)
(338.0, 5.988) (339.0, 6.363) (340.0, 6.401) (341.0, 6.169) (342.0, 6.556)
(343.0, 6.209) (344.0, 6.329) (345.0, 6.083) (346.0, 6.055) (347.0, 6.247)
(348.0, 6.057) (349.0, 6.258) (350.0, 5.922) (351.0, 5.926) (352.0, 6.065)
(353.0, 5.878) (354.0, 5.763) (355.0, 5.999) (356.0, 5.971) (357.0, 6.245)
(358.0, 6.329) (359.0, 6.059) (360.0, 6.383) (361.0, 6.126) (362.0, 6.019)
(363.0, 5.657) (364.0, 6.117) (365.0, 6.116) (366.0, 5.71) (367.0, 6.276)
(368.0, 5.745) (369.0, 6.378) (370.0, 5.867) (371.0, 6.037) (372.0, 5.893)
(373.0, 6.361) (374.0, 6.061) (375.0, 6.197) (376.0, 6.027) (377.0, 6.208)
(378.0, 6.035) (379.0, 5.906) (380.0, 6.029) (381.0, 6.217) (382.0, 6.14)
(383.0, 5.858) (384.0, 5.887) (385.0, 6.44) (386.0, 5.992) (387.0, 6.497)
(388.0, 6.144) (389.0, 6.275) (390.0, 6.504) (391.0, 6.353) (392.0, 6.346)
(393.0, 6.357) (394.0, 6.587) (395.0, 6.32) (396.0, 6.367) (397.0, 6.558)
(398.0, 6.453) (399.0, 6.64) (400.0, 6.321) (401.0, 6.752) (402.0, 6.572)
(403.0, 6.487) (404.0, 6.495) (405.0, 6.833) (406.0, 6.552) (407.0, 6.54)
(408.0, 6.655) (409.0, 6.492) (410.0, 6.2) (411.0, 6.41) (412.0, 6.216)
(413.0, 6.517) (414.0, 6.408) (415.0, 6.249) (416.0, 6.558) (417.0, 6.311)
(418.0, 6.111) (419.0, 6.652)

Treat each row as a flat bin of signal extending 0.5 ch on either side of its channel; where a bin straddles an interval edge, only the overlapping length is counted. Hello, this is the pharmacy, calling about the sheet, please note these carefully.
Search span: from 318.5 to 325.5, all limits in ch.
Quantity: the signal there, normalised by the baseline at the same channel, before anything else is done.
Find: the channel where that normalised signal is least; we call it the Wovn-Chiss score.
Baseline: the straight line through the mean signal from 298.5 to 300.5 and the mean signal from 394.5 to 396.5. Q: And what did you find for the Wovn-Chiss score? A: 323.0 ch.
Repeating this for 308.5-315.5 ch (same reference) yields 309.0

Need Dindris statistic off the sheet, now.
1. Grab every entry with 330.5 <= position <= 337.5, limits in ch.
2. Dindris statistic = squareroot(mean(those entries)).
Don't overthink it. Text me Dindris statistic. 2.47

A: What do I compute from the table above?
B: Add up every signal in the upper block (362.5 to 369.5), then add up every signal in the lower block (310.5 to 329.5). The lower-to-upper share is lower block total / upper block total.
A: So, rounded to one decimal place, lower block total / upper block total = 2.9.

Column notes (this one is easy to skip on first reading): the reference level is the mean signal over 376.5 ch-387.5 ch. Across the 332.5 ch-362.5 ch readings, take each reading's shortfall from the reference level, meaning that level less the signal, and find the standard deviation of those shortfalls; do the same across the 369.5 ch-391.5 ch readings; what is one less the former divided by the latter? 0.02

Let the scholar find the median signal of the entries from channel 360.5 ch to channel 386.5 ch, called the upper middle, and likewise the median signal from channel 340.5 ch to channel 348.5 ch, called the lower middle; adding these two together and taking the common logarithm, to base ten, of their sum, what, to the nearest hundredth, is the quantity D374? 1.09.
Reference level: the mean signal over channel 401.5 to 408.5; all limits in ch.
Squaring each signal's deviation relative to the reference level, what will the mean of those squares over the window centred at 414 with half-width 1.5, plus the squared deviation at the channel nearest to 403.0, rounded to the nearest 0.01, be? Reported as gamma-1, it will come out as 0.06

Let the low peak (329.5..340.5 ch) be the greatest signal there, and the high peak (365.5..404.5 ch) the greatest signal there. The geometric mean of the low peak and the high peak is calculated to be 6.63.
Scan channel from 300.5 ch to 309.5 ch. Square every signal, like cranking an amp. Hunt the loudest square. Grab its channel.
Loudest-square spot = 305.0 ch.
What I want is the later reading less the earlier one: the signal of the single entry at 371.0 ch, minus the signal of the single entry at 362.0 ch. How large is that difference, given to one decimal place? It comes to 0.0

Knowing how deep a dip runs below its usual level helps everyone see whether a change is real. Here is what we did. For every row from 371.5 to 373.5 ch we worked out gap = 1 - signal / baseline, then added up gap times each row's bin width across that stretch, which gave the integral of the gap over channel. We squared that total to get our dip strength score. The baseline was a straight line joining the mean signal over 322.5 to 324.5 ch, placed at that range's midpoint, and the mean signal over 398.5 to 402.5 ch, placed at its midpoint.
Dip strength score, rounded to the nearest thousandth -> 0.013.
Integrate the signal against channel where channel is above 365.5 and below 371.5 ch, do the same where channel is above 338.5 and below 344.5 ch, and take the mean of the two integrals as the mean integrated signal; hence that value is 37.0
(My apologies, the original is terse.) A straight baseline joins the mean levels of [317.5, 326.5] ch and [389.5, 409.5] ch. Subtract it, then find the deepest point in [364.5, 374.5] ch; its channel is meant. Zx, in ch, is 366.0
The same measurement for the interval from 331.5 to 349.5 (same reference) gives 335.0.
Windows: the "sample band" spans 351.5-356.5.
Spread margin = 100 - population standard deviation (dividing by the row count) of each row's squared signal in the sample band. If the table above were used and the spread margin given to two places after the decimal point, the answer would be 98.76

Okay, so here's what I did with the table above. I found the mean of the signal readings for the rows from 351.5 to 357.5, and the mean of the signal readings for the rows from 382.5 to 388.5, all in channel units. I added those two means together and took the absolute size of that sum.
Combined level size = 12.1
